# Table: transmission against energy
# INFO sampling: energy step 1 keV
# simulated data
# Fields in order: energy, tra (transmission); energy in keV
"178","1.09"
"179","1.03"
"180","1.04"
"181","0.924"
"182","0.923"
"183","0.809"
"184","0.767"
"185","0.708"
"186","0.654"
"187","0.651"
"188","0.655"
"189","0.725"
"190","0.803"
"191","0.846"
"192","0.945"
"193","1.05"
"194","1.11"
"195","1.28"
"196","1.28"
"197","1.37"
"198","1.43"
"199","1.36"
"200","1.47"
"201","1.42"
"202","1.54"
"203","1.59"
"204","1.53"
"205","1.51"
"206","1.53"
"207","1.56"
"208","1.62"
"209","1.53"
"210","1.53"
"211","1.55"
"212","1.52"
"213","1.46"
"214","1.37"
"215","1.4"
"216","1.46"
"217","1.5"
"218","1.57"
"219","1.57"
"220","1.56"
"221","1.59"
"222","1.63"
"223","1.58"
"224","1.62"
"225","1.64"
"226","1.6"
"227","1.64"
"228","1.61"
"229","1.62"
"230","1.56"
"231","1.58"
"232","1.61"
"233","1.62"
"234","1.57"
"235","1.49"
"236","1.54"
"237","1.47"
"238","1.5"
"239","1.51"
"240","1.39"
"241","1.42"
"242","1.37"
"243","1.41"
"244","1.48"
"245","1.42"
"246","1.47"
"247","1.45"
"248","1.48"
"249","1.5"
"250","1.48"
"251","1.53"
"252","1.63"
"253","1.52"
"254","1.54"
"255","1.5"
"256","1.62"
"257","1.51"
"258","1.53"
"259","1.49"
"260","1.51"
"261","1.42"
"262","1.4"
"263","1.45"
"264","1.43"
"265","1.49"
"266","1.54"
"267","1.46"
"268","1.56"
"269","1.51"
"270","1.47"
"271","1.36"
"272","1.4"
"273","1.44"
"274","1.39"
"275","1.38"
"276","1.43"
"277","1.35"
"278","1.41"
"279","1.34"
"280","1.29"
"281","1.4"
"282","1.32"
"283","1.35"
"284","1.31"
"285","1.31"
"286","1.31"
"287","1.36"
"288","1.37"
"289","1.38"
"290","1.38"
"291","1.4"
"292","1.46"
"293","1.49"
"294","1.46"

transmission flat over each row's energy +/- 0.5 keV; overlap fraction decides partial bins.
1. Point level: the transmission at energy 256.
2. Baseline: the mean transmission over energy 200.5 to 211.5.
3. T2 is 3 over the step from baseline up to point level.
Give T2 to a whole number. 36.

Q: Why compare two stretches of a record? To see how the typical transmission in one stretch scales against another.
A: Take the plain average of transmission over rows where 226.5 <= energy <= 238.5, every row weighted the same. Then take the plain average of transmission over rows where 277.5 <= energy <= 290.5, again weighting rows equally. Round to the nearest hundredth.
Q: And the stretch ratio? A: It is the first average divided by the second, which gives 1.16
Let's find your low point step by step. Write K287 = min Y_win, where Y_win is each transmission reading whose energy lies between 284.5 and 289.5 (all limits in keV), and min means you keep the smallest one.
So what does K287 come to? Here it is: 1.31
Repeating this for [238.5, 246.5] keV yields 1.37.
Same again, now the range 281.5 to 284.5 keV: 1.31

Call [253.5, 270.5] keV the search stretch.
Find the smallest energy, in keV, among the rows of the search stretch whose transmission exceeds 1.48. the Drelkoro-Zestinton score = 254 keV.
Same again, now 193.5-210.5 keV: 202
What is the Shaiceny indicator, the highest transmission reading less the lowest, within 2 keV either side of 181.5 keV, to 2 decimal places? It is 0.23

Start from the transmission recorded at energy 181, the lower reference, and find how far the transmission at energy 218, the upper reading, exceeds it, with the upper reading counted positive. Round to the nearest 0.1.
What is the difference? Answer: 0.6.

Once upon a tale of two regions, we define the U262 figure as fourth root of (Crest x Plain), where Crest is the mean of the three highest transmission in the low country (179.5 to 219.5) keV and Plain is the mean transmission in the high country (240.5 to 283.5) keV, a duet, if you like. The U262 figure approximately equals 1.23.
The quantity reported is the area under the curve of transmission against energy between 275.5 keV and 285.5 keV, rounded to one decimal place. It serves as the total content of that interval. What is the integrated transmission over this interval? 13.5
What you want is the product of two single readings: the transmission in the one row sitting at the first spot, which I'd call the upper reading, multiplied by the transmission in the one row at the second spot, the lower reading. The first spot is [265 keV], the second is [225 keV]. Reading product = 2.44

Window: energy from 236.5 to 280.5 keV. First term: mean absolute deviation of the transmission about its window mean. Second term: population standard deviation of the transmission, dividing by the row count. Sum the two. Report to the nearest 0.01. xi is 0.13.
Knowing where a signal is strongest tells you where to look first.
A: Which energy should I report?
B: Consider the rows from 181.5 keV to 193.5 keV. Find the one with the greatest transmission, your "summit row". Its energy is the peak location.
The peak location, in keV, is 193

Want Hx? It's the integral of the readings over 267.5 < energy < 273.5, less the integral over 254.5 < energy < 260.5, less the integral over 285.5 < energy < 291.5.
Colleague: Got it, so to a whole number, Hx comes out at -9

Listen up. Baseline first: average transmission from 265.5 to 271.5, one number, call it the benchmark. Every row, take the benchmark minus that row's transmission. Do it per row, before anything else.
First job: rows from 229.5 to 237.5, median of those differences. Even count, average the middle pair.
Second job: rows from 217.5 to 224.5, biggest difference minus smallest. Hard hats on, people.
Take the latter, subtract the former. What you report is 0.15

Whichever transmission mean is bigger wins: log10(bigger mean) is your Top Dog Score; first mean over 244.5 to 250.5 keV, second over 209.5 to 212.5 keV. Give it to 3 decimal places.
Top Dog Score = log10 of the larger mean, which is 0.186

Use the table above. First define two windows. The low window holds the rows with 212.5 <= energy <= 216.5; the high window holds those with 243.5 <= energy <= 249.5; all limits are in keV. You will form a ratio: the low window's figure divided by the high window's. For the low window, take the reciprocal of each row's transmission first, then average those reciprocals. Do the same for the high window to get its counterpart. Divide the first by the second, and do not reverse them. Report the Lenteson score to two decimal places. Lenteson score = 1.03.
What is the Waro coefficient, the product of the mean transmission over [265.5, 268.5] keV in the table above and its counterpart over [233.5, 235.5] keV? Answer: 2.33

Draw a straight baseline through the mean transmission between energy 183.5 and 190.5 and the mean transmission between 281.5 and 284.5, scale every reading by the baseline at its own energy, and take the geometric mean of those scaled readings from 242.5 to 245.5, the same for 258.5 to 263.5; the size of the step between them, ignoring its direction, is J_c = 0.11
